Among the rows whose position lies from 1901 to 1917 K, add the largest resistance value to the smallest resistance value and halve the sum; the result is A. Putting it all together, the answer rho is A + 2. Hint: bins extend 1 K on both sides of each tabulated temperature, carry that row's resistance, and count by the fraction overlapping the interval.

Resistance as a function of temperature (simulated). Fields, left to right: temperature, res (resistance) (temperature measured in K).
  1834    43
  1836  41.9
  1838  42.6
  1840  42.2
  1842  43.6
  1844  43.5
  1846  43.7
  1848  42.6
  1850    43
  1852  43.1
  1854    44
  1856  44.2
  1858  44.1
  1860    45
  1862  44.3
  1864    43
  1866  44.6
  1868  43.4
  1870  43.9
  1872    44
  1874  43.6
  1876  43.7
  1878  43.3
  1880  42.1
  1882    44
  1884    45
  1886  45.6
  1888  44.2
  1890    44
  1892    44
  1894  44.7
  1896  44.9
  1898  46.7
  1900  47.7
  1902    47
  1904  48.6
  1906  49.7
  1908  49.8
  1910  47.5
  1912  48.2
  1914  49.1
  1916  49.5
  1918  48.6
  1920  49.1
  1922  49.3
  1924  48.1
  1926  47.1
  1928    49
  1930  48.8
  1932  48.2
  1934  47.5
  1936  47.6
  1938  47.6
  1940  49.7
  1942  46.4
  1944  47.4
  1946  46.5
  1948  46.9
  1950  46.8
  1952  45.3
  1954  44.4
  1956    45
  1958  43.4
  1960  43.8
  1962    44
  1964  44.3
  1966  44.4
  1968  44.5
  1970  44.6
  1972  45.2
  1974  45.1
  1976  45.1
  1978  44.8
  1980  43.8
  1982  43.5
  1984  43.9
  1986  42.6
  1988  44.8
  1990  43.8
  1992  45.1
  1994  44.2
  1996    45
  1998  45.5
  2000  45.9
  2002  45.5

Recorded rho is 50.4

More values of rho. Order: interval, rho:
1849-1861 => 46.0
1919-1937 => 50.2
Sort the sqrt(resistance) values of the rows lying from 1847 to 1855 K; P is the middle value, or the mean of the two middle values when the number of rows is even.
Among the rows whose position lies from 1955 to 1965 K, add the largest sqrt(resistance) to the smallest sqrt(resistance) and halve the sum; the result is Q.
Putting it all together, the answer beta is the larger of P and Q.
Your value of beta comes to 6.65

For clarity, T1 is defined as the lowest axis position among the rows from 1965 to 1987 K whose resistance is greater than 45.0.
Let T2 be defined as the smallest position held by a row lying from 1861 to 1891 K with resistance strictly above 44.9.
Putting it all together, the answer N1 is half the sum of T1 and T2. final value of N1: 1928 K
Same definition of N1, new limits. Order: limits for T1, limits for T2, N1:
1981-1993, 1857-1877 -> 1926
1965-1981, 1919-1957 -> 1946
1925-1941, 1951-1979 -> 1939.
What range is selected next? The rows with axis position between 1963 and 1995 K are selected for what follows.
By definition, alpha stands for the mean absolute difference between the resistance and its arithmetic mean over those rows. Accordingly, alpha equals 0.55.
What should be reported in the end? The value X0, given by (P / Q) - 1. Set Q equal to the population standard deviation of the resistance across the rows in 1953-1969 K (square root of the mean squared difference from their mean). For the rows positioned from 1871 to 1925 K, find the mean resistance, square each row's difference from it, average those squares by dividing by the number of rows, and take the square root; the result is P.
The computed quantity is 4.23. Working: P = 2.4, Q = 0.45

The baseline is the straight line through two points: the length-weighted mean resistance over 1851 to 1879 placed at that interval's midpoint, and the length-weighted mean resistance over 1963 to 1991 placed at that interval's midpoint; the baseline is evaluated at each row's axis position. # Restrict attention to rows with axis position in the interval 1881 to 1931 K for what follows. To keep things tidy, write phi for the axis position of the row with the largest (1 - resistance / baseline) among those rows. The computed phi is 1892 K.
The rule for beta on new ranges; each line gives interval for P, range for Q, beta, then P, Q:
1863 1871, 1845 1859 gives 6.61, 6.61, 6.59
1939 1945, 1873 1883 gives 6.88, 6.88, 6.56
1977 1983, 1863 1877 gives 6.62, 6.62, 6.62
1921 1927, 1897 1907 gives 6.94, 6.94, 6.94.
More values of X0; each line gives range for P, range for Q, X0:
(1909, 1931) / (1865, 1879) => 0.80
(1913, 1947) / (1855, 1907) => -0.42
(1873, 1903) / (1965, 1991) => 1.00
